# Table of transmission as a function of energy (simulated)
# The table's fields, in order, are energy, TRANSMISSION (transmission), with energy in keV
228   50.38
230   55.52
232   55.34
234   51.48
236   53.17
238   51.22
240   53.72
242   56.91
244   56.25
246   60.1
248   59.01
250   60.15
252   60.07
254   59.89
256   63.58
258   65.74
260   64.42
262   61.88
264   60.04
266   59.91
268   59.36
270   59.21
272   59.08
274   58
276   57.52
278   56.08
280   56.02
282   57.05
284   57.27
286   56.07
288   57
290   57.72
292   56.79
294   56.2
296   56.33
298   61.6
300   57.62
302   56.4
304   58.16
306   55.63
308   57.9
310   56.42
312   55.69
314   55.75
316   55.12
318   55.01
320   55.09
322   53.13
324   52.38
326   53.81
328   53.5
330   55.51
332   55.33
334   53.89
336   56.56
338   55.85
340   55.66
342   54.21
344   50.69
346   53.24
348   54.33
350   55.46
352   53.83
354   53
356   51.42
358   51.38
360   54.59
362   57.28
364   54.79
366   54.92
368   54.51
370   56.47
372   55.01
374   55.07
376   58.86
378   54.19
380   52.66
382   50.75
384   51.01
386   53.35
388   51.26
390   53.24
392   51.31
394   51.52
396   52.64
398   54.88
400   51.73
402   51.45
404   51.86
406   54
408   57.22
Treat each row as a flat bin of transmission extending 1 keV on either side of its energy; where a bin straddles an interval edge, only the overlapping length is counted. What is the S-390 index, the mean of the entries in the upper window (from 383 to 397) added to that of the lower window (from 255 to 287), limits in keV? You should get 111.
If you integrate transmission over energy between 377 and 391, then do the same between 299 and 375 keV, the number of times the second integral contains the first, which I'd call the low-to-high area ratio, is 5.7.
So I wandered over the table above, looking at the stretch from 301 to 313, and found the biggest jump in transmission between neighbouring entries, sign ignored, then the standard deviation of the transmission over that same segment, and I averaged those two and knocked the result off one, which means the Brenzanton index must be -0.8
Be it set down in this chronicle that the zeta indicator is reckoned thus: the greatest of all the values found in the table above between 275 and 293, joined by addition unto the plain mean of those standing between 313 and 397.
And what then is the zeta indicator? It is 112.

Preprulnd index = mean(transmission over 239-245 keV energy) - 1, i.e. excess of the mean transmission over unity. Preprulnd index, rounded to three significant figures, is 54.6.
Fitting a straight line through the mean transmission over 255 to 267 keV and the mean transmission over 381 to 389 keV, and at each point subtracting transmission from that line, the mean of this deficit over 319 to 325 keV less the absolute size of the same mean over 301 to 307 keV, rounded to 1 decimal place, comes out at 1.6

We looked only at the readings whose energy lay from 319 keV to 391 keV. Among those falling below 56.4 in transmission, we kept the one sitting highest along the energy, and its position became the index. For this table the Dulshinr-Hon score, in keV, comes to 390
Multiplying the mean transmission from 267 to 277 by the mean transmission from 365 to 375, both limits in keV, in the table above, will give 3236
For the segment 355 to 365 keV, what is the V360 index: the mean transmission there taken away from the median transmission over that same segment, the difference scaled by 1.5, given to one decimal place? 1.0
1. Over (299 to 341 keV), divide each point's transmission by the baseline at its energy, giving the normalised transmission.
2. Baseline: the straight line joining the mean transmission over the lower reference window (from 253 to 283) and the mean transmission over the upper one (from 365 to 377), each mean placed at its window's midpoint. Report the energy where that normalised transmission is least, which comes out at 324 keV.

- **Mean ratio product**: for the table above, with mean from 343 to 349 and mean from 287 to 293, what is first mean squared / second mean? 48.7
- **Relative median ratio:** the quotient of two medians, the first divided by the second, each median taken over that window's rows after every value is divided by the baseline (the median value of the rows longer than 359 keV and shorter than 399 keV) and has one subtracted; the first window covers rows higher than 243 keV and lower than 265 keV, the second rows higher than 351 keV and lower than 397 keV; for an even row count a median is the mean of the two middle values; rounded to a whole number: -6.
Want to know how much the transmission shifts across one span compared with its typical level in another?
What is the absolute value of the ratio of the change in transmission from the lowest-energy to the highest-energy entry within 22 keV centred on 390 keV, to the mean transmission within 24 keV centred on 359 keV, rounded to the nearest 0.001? 0.017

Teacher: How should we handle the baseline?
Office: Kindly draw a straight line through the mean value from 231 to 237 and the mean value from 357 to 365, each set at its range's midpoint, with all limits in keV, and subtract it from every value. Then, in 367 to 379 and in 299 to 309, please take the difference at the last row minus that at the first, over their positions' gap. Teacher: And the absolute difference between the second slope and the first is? 0.067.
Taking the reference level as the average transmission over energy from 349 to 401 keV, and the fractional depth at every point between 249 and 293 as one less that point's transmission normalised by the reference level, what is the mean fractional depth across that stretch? -0.104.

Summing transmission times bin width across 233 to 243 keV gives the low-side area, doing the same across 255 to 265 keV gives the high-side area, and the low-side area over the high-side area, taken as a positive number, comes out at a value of 0.84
